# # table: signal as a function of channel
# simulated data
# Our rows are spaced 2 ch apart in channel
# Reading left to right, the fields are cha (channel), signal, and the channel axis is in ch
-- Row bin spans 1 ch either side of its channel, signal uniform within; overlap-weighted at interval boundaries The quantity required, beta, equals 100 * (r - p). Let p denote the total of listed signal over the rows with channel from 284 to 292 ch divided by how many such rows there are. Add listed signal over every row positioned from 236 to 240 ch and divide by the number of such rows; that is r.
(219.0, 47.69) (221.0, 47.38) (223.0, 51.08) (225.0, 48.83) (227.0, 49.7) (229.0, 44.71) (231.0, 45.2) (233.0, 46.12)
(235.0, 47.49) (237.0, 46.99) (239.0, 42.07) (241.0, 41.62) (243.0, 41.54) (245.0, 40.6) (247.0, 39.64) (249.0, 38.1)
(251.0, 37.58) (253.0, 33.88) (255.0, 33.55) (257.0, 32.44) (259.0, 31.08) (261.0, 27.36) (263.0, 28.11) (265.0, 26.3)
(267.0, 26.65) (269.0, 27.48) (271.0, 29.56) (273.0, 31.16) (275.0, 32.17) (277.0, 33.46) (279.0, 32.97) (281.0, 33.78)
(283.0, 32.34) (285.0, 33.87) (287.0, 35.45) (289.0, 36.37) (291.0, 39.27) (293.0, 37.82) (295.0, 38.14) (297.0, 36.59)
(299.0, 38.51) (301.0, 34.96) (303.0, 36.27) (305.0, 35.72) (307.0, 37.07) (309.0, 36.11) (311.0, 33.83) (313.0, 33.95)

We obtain 829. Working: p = 36.2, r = 44.5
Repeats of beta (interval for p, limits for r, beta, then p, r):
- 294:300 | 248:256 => -197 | 37.7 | 35.8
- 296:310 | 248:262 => -303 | 36.5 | 33.4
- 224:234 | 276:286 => -1363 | 46.9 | 33.3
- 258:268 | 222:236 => 1969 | 27.9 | 47.6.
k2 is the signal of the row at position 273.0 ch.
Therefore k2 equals 31.16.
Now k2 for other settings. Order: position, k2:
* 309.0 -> 36.11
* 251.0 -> 37.58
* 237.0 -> 46.99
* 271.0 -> 29.56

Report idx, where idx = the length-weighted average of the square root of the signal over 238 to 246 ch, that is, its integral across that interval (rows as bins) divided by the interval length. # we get 6.44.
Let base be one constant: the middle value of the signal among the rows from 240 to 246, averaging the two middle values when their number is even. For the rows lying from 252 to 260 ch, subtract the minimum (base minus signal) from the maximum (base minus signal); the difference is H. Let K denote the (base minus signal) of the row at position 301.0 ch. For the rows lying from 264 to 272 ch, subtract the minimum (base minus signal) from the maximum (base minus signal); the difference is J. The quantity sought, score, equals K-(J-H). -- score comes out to 6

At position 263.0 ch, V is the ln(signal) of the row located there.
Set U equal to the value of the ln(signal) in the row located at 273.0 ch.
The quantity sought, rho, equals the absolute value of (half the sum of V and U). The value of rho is 3.39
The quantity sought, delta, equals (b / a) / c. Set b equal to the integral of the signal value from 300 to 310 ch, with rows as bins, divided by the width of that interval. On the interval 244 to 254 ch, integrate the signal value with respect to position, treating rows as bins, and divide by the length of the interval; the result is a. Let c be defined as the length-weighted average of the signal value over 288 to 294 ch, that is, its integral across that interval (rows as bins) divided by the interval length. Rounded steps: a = 38.0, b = 36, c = 38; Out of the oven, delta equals 0.025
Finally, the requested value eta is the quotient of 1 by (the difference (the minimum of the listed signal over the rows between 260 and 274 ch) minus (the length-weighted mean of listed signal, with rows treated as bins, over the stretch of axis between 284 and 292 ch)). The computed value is -0.10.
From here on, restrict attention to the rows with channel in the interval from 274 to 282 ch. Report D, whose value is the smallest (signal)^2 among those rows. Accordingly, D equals 1035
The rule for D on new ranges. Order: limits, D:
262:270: 692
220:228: 2245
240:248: 1571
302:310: 1276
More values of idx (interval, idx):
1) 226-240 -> 6.78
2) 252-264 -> 5.57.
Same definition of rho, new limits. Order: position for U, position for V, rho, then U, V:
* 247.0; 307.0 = 3.65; 3.68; 3.6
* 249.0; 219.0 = 3.75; 3.64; 3.9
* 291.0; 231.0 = 3.74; 3.67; 3.8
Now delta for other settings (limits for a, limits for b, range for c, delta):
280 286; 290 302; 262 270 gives 0.042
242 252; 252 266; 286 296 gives 0.021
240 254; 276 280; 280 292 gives 0.024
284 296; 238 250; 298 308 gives 0.030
